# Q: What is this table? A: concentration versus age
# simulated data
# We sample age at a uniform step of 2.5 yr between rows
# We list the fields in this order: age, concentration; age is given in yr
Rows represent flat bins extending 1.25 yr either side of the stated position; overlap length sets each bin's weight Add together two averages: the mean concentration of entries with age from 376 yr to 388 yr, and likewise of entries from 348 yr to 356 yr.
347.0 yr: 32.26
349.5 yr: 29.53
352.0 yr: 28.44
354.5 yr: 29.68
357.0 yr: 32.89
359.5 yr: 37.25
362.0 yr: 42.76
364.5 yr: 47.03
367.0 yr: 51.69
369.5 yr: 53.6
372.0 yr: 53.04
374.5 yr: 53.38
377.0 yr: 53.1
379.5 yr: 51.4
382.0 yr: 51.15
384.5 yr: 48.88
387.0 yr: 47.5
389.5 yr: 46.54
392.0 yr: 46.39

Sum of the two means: 80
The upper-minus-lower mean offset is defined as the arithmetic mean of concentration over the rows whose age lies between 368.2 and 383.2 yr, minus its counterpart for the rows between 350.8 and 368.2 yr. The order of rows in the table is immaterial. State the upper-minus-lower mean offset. 14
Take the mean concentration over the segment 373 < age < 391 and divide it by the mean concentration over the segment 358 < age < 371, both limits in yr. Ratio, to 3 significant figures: 1.08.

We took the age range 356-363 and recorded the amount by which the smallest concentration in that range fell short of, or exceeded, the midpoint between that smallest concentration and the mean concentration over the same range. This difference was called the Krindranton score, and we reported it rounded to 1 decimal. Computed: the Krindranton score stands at -2.4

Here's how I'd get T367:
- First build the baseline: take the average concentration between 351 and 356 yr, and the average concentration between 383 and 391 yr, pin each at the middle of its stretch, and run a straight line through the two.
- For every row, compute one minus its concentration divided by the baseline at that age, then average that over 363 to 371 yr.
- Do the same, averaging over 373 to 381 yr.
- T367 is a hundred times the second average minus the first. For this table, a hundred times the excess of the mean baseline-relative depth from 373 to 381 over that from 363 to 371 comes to 13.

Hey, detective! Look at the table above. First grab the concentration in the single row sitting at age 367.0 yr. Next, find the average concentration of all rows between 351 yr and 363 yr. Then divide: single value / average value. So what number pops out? 1.5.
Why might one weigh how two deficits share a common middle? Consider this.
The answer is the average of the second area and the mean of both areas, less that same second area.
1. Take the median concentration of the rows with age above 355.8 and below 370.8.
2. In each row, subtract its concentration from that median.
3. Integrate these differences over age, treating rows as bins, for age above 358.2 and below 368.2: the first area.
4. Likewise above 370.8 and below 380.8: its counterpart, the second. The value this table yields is 20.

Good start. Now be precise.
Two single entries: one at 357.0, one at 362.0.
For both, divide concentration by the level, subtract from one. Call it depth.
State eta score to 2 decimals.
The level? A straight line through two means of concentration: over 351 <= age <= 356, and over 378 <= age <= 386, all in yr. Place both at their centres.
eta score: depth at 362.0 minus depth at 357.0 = -0.17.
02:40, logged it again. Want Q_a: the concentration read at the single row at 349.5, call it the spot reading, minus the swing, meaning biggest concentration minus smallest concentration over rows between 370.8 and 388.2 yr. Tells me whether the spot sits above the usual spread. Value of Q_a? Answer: 24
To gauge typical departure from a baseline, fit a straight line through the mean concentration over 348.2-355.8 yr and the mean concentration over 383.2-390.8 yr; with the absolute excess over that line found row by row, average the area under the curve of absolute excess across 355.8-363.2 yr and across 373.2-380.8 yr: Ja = 55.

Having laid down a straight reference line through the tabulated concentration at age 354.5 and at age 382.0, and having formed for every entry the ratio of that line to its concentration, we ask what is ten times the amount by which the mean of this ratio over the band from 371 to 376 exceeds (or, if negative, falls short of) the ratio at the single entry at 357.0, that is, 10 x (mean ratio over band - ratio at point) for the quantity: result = -1.3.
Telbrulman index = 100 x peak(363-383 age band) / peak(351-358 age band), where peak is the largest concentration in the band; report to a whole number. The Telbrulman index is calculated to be 163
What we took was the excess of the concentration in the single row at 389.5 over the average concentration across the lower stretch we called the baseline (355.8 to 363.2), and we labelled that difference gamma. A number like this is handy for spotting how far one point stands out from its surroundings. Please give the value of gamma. 8.9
